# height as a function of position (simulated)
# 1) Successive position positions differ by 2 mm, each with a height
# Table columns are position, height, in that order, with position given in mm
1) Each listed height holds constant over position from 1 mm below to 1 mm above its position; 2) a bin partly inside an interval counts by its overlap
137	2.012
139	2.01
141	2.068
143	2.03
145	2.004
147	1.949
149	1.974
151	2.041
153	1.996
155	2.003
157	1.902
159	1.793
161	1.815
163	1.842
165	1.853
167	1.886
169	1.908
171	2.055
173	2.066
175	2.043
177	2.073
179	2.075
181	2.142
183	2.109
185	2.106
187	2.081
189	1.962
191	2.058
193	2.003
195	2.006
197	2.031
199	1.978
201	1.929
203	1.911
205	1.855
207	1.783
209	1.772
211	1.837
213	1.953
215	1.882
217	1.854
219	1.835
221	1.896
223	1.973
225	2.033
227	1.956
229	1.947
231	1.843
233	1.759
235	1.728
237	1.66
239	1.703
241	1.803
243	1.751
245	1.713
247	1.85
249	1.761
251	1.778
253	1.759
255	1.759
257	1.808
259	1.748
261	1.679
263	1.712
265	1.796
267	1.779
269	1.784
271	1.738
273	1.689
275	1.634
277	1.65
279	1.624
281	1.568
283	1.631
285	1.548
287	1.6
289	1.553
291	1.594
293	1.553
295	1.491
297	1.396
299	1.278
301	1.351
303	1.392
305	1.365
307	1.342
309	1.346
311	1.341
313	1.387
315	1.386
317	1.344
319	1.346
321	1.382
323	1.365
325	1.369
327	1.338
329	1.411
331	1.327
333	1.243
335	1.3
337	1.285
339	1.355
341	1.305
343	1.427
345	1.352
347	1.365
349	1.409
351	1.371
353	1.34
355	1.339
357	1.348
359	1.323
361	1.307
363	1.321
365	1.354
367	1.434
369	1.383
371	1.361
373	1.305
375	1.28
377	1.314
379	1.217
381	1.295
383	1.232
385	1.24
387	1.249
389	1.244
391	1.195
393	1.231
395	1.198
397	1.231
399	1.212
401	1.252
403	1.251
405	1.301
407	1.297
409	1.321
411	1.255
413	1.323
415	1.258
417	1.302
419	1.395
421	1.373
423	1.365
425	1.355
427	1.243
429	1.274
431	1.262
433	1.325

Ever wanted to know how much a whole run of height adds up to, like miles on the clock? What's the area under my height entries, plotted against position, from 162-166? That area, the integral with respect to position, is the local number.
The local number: 7.4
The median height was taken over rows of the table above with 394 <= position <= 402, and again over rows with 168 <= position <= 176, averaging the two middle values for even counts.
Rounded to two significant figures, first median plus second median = 3.3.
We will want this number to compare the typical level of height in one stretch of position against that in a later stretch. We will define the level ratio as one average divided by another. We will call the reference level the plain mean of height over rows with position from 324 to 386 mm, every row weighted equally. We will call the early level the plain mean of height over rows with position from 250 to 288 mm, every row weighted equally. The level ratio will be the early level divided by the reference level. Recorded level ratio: 1.3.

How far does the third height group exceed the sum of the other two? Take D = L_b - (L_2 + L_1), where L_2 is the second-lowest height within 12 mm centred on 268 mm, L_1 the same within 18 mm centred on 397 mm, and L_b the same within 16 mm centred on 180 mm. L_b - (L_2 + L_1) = -0.8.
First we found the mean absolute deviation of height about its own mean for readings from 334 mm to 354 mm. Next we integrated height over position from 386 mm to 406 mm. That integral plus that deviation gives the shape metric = 24.8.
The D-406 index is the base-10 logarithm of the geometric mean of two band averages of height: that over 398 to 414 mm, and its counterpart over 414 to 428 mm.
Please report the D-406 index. 0.11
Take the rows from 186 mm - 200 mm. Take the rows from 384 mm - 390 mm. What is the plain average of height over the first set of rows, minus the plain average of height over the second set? 0.77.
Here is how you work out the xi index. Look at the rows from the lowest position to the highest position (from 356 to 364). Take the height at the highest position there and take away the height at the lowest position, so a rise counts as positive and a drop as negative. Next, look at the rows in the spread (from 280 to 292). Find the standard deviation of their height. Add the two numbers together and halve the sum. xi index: 0.00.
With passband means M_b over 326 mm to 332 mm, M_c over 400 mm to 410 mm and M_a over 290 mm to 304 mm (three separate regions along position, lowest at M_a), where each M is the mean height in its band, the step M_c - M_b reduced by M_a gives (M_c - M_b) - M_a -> -1.5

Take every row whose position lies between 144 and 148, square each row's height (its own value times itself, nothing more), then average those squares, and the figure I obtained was 3.9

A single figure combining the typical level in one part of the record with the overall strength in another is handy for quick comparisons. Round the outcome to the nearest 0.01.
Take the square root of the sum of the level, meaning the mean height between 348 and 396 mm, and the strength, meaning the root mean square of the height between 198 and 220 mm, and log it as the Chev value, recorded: 1.78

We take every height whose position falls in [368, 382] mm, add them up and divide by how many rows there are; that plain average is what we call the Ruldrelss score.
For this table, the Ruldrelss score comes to 1.31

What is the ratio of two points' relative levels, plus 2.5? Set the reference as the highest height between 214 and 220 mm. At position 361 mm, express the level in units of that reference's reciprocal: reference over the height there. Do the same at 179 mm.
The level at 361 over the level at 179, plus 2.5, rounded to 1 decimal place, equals 4.1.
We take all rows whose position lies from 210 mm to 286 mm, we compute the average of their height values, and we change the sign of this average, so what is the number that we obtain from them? -1.77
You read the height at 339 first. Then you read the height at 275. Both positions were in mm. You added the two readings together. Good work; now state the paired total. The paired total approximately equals 2.99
